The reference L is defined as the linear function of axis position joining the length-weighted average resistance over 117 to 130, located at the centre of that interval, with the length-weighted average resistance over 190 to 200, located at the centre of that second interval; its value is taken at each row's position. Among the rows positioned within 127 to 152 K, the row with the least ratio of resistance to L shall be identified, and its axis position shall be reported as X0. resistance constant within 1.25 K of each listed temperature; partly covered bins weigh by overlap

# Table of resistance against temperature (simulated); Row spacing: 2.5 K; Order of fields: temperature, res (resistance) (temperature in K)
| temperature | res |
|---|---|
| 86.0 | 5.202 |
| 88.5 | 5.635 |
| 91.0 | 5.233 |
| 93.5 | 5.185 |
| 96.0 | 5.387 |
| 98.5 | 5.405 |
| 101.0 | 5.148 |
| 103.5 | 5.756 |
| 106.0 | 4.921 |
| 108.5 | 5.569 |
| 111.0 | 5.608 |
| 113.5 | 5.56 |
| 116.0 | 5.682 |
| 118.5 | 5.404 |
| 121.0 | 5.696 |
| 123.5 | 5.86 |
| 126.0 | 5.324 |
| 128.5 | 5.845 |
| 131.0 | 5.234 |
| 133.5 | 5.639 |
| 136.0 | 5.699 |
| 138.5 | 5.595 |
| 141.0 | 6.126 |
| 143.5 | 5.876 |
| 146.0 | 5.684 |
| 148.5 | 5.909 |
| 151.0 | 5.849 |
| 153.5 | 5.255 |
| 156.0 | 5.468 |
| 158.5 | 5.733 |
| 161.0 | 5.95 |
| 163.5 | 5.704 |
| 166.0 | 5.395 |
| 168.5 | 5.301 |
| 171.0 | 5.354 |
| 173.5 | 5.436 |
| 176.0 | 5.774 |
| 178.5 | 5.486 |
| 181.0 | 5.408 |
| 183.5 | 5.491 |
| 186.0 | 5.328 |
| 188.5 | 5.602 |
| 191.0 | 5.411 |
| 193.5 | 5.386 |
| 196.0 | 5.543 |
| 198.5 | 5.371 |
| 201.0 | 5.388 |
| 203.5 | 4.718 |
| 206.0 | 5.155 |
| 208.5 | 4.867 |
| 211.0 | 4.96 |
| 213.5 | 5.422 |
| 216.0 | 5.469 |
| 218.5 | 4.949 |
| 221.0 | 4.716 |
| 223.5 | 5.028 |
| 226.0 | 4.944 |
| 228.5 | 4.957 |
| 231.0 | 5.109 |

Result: 131.0 K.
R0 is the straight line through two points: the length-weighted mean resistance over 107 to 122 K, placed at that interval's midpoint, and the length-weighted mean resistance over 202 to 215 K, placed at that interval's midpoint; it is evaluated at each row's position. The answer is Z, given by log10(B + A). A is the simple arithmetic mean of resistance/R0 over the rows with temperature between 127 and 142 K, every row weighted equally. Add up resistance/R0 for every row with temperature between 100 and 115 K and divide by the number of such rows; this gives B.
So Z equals 0.303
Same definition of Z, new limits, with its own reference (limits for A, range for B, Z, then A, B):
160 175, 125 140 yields 0.314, 1.05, 1.02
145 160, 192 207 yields 0.320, 1.05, 1.03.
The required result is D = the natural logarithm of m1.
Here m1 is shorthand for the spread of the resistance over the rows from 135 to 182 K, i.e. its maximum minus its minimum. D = -0.14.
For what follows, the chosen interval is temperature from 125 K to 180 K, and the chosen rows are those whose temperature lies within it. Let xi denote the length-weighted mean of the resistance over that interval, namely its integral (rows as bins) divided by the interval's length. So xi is 5.6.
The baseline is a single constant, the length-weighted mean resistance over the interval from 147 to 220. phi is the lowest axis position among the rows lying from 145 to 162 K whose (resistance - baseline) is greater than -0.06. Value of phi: 146.0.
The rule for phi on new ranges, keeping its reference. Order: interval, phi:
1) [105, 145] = 108.5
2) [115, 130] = 116.0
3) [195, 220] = 196.0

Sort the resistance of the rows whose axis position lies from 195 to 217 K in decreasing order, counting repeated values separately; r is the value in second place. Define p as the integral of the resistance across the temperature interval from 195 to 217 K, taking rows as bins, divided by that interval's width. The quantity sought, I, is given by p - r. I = -0.27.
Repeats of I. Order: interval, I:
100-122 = -0.21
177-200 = -0.09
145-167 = -0.25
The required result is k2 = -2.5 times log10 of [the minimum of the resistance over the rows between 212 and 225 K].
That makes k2 -1.68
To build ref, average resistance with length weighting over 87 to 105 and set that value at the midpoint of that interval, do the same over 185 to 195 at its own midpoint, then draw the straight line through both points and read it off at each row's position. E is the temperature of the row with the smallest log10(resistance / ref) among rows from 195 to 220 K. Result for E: 203.5 K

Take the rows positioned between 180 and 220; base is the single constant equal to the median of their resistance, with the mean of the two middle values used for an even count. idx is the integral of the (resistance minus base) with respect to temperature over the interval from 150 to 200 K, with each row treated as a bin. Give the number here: 6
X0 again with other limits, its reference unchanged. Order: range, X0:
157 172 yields 168.5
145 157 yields 153.5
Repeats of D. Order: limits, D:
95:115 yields -0.18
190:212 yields -0.19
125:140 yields -0.49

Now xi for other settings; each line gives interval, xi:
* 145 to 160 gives 5.7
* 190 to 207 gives 5.3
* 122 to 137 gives 5.6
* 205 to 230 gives 5.0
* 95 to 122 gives 5.5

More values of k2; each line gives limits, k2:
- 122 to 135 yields -1.80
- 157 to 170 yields -1.81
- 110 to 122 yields -1.83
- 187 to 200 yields -1.83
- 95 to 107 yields -1.73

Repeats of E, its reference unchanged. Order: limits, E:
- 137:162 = 153.5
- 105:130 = 106.0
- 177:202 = 186.0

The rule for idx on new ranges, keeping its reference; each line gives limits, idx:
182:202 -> 1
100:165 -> 15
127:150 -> 8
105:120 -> 1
